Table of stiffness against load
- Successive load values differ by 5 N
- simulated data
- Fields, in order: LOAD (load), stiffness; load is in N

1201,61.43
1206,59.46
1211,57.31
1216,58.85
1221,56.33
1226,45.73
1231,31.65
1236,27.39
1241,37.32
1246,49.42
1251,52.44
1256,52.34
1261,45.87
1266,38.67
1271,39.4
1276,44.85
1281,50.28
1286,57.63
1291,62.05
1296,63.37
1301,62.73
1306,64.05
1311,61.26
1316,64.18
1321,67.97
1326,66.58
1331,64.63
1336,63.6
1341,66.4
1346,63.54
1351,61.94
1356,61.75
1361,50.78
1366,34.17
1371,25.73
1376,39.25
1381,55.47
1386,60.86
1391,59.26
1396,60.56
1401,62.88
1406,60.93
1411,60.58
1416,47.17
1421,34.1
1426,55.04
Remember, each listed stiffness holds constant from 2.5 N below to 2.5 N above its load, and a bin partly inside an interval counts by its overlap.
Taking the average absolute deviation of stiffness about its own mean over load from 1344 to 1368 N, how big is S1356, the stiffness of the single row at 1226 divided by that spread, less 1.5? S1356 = 3.3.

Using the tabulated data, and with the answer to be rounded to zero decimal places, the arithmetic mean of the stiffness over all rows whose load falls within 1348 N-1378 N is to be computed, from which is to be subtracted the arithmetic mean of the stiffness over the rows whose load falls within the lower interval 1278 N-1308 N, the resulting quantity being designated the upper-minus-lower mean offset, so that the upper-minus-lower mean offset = -14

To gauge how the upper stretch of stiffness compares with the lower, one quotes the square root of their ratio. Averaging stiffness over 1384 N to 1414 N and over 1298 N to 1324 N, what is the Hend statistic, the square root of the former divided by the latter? 0.97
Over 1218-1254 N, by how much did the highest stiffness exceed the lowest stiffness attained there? 29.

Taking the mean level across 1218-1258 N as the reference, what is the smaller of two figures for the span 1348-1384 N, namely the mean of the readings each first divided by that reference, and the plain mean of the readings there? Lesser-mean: 1.07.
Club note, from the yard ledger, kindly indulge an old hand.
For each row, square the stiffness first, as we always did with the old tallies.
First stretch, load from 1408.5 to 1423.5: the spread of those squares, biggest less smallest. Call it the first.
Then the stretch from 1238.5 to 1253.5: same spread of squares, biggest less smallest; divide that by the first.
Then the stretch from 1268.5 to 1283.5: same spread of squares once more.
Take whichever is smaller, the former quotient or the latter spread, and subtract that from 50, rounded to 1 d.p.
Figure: 49.5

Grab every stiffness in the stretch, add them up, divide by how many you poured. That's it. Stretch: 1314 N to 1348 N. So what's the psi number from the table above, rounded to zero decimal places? 65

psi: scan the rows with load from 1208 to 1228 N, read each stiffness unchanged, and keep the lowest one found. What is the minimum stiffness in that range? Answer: 45.73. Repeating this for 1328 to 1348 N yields 63.54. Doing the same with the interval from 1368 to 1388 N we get 25.73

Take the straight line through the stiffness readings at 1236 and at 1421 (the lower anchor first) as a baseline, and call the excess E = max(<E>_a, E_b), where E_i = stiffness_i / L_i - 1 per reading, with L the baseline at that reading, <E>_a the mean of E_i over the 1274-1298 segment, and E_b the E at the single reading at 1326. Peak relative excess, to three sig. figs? 1.17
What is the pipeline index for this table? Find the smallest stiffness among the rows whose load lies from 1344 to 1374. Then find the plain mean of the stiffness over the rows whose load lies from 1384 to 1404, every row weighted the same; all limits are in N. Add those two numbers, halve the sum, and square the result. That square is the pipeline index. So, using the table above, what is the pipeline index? 1876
